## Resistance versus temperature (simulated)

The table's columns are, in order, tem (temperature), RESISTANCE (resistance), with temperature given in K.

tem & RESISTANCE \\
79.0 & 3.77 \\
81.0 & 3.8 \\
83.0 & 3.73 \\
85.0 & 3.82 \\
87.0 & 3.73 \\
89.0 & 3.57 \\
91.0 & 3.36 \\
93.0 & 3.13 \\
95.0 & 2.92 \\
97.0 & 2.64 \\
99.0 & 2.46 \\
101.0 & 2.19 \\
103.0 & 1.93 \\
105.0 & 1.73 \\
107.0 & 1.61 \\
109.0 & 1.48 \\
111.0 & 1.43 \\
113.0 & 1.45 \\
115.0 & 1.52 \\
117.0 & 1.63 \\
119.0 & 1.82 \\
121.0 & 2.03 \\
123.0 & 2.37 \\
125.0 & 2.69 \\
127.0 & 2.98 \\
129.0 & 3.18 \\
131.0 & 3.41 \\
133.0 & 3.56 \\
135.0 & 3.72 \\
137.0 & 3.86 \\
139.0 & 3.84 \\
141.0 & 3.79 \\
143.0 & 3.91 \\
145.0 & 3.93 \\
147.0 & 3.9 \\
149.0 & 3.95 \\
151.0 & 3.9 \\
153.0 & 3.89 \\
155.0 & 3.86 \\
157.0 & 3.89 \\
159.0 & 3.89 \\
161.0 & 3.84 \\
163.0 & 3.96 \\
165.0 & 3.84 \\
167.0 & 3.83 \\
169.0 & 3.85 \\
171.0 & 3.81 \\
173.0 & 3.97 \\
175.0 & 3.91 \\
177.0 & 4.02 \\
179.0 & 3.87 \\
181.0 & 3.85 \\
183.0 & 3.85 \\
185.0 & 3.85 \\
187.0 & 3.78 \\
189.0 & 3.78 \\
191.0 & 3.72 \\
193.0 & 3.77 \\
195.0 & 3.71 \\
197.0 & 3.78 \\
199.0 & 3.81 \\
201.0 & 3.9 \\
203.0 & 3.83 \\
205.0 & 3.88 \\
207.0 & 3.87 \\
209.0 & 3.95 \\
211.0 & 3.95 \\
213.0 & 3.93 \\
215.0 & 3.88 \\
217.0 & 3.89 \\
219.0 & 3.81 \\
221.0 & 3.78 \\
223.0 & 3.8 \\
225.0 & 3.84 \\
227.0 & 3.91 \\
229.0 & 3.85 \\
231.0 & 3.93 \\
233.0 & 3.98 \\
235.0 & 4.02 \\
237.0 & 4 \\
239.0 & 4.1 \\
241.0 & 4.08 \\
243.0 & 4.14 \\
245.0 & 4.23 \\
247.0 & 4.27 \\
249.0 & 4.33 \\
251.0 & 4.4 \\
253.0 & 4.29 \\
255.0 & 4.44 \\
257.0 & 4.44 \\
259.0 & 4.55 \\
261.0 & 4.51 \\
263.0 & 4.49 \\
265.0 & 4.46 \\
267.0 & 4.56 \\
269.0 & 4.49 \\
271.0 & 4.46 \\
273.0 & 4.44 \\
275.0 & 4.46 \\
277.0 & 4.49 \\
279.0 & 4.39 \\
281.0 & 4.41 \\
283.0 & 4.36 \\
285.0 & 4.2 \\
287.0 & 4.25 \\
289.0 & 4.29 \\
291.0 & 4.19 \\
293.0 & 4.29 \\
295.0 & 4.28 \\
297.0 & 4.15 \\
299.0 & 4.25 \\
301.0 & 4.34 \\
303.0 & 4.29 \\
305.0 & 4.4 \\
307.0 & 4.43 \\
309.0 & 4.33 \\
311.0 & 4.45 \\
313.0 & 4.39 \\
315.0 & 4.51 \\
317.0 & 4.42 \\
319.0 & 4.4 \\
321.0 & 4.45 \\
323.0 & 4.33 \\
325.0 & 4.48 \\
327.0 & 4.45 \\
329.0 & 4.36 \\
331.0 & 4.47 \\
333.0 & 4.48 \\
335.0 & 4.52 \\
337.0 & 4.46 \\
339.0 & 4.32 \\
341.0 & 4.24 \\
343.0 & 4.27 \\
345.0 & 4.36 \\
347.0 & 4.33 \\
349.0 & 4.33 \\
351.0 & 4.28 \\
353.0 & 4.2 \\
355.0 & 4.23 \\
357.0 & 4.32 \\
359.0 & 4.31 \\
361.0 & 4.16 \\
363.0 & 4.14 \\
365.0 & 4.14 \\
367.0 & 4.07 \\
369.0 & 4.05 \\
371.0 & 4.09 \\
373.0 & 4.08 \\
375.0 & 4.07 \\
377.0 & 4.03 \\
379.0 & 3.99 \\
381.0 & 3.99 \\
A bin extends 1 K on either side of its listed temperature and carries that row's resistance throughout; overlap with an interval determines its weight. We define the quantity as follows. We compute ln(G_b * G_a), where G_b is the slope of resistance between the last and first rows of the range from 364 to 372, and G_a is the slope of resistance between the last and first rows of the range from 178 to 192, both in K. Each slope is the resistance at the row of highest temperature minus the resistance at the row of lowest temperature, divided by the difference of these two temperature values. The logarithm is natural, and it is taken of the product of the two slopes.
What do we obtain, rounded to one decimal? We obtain -9.2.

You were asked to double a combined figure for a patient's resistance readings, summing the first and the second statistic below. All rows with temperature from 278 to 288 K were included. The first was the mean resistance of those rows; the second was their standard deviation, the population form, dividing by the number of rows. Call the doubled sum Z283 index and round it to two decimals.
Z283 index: 8.81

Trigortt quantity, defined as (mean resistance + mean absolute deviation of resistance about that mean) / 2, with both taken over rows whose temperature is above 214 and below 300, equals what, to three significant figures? 2.21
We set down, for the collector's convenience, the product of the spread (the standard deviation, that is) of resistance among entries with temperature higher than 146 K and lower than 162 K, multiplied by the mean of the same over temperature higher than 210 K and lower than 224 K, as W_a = 0.1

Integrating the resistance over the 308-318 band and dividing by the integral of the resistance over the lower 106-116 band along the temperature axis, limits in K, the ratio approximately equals 2.95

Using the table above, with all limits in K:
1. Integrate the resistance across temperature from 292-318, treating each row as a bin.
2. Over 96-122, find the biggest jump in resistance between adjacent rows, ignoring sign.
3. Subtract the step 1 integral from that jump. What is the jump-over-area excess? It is -113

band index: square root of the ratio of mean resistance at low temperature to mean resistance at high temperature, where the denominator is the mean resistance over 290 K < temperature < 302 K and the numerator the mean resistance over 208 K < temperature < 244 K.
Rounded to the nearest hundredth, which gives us 0.96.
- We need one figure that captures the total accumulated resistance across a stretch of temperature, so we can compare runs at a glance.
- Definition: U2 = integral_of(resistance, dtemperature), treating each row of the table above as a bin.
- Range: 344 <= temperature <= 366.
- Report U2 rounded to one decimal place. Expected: 93.6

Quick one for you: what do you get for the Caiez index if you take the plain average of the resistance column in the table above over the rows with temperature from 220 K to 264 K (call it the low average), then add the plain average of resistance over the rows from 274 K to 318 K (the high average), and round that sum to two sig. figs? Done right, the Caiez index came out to 8.5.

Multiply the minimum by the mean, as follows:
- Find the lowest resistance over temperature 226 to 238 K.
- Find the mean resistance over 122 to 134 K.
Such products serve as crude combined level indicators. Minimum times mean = 11.7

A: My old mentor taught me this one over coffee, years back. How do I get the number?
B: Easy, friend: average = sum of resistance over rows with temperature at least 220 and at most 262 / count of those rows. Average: 4.1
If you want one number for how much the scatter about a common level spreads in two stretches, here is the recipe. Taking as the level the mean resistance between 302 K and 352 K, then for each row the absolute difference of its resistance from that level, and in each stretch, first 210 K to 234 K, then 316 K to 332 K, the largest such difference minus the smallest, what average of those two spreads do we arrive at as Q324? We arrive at 0.14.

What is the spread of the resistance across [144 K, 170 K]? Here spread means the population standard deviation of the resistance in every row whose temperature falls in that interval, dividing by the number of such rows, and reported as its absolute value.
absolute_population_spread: 0.040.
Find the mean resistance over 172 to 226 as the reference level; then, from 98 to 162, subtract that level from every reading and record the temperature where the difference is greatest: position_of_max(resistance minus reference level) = 149.0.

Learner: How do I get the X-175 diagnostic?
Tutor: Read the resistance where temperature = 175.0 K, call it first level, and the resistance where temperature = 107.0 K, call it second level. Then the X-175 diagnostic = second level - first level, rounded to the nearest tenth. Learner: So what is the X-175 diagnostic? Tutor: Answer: -2.3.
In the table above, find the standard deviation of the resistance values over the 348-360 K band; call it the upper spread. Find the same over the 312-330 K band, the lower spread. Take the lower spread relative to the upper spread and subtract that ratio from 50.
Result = 48.9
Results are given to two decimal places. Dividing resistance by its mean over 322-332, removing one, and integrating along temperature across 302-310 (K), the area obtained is -0.10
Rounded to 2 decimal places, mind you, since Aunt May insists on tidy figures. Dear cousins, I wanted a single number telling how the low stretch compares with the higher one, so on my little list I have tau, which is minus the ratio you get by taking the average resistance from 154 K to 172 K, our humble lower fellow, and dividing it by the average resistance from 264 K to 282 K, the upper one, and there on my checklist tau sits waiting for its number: -0.87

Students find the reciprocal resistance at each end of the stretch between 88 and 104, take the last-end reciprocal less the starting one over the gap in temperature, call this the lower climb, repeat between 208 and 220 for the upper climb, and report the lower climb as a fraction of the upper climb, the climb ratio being 18.3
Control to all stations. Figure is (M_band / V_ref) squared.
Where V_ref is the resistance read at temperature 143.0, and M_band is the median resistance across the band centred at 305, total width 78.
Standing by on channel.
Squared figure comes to 1.3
